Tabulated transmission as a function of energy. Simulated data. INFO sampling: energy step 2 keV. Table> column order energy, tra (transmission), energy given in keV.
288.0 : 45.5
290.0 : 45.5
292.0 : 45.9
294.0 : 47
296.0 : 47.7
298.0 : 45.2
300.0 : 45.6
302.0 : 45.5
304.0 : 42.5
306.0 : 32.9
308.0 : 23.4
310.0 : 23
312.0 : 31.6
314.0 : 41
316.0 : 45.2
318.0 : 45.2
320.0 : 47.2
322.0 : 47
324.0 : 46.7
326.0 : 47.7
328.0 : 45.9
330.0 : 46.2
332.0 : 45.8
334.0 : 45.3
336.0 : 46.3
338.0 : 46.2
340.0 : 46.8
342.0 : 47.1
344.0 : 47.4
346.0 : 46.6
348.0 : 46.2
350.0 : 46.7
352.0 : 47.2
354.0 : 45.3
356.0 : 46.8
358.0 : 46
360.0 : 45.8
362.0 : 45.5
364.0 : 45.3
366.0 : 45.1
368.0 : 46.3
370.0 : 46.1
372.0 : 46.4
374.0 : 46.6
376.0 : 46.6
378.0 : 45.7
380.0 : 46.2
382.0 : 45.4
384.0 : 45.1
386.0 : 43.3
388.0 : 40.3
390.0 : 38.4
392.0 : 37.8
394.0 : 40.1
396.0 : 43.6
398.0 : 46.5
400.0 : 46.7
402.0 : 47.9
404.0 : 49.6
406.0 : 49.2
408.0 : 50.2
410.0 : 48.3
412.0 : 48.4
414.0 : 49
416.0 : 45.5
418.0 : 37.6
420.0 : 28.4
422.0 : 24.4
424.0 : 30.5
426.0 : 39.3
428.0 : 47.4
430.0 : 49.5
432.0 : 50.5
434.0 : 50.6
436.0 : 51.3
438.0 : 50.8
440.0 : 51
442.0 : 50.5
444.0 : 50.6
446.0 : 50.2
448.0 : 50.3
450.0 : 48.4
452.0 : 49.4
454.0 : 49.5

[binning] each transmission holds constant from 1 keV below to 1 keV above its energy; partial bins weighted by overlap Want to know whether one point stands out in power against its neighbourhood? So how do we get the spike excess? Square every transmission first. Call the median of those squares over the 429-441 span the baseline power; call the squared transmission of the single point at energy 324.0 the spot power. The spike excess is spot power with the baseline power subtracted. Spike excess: -390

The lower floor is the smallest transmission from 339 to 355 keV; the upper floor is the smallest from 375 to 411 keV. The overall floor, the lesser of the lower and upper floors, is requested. 38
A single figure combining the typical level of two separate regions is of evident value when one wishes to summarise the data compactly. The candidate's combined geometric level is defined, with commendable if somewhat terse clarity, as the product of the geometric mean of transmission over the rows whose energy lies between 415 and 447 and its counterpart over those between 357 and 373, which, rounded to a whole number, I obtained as 1977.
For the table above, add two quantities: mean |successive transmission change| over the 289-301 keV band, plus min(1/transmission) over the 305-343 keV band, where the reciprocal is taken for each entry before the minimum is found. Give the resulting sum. 1.0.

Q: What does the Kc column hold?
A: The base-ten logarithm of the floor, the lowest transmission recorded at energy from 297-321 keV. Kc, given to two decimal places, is 1.36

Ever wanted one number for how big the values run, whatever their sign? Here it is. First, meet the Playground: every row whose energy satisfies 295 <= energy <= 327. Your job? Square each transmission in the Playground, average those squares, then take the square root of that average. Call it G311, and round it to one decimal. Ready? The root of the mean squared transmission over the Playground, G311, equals 41.9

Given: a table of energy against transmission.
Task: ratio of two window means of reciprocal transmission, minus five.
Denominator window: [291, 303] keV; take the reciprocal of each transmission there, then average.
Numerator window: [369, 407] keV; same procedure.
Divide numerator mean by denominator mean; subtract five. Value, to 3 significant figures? -3.96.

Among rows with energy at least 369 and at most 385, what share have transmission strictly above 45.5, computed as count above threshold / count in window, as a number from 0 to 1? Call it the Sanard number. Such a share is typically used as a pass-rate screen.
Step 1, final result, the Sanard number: 0.75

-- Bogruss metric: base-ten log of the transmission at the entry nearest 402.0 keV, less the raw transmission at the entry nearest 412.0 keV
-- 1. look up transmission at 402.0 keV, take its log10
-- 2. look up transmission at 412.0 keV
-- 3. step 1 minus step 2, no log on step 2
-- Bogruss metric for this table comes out -47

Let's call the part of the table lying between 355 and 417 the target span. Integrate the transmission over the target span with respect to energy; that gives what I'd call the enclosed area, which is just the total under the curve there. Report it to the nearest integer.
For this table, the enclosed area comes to 2827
